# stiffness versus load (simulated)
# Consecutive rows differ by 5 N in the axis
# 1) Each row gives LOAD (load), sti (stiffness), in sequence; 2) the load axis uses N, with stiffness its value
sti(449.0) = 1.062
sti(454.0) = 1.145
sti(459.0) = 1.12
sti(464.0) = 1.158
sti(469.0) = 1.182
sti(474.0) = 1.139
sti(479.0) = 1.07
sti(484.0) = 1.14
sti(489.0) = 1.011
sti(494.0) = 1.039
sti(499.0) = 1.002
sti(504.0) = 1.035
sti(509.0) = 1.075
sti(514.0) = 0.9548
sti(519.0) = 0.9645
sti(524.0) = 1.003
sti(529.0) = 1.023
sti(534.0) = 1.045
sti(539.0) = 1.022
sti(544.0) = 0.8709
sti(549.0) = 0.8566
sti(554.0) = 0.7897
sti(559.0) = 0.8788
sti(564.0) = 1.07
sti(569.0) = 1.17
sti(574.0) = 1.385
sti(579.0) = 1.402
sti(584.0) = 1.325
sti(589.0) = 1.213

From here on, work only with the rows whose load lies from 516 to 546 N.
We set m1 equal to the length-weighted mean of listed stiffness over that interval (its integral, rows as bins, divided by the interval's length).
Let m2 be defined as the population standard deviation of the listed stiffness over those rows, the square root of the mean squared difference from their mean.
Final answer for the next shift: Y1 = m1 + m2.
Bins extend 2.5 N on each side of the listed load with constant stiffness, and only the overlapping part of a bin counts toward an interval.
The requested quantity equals 1.05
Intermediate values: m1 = 0.99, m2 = 0.058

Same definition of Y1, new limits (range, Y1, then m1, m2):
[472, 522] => 1.10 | 1.04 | 0.061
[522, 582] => 1.23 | 1.05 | 0.187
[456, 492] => 1.17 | 1.12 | 0.054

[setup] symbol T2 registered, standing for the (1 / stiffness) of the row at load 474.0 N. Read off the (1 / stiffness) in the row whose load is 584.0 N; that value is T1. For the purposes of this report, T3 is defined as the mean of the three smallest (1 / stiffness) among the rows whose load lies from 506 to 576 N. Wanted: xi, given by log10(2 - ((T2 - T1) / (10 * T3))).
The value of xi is 0.298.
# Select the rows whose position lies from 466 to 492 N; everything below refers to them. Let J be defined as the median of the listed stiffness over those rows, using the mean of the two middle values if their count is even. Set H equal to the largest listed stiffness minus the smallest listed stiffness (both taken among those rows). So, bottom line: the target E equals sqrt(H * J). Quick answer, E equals 0.44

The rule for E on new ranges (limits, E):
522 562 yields 0.49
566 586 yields 0.56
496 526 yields 0.35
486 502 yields 0.19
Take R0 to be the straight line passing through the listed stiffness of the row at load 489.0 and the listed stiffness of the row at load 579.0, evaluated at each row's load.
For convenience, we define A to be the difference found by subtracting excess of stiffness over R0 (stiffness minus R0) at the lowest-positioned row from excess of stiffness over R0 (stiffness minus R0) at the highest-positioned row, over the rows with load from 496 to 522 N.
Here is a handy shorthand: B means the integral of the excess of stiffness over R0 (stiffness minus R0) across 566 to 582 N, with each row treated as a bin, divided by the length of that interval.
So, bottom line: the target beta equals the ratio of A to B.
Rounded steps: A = -0.12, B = -0.07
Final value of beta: 1.8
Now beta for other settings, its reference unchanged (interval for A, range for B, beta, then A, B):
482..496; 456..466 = -0.6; -0.14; 0.25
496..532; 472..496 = -1.2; -0.11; 0.09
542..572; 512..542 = -1.1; 0.19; -0.18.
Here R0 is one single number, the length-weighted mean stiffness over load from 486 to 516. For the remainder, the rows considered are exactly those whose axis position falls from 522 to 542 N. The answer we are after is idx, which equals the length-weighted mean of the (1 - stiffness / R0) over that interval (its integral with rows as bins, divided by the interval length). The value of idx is 0.00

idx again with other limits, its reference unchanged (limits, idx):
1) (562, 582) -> -0.24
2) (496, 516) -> 0.00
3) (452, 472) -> -0.13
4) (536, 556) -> 0.13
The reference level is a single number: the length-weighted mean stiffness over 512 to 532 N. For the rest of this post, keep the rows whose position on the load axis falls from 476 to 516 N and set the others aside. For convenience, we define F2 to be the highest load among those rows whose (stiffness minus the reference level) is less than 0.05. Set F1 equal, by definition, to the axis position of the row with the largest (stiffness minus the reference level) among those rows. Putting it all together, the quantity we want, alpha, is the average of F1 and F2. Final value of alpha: 499.0 N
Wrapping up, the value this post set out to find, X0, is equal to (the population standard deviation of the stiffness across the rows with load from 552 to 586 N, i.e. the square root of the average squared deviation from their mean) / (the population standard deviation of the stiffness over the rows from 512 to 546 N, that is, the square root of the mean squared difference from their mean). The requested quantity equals 4.1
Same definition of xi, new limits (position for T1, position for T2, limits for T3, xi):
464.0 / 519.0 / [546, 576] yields 0.297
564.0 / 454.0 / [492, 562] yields 0.302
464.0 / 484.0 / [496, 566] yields 0.301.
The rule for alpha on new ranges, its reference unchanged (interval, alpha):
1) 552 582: 569.0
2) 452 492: 479.0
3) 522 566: 561.5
